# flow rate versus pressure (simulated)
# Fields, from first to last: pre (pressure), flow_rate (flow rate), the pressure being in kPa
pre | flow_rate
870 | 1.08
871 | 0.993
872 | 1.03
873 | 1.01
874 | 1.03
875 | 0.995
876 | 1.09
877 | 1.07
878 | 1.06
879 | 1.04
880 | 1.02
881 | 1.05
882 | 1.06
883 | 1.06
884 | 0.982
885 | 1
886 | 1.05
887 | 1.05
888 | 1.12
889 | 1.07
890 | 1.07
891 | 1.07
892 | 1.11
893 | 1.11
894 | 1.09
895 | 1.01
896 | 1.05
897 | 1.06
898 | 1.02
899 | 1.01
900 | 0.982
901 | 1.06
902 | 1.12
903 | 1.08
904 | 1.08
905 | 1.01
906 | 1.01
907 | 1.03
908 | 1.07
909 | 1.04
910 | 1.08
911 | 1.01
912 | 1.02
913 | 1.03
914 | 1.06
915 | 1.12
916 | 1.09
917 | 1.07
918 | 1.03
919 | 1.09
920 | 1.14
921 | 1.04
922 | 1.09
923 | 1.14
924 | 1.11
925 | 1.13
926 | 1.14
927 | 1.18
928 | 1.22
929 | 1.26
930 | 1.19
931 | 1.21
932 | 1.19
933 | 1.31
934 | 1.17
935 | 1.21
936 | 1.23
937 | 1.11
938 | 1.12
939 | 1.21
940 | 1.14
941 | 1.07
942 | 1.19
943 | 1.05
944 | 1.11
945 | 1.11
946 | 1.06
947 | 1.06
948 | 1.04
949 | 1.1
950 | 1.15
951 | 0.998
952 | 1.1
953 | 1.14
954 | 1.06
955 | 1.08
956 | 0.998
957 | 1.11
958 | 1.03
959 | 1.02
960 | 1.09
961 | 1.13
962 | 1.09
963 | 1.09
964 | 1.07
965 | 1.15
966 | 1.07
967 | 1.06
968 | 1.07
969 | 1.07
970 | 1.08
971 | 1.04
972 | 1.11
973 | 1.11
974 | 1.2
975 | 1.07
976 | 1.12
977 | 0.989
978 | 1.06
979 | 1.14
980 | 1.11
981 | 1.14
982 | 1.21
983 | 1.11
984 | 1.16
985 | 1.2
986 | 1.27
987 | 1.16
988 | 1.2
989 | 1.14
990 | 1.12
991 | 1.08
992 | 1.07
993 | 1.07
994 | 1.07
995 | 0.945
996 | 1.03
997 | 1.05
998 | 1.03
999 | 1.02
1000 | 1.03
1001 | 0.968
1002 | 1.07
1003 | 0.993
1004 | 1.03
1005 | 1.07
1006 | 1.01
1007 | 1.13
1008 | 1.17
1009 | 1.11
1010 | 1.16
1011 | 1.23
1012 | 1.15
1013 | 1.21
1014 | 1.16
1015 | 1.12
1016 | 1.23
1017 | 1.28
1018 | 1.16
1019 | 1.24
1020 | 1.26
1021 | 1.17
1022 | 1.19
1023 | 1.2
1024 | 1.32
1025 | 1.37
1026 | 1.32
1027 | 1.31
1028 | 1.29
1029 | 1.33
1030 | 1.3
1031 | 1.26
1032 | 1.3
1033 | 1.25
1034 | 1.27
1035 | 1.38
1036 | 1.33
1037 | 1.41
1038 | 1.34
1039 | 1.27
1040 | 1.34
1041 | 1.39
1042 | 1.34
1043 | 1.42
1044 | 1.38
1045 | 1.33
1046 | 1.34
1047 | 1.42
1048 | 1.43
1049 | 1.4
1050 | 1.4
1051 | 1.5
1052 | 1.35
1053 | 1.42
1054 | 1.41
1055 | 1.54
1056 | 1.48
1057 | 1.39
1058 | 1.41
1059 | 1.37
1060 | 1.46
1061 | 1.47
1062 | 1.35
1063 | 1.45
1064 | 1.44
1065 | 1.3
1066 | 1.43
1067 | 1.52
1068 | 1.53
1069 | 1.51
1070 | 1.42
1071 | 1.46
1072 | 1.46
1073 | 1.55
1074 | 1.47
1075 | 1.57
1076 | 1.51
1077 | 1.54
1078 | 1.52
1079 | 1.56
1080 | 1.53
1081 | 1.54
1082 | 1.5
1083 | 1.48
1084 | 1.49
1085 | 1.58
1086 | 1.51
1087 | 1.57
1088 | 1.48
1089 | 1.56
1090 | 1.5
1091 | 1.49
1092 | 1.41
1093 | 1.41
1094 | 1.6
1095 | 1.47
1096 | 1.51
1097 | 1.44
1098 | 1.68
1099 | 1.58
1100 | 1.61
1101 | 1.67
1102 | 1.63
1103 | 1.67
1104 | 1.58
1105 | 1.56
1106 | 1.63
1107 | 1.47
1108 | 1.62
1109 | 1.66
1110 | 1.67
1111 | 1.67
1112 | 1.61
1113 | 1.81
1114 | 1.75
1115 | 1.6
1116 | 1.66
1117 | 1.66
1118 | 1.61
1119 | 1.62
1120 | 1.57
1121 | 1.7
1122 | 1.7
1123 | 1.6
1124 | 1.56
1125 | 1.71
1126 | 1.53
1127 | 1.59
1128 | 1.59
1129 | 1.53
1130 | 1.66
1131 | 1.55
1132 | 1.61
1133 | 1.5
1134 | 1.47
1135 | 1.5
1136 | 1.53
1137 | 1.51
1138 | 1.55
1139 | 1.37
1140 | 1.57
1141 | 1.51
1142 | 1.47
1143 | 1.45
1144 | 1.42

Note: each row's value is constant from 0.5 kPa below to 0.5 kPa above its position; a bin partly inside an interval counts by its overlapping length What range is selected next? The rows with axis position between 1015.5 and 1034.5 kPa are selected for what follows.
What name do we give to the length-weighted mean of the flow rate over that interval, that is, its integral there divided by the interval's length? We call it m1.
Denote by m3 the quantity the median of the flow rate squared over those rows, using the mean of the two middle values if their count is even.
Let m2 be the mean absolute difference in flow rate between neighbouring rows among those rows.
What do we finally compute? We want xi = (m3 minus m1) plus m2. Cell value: 0.4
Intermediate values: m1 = 1.3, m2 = 0.048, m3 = 1.6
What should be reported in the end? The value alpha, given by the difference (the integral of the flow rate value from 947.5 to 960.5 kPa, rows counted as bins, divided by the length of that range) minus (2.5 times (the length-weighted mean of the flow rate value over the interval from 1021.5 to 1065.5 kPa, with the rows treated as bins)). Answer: -2.3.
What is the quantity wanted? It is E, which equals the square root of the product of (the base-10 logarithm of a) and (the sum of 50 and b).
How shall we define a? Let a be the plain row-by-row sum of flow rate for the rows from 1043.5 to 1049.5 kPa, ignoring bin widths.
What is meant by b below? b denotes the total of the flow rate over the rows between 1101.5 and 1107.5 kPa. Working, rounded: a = 8.3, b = 9.5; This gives 7.4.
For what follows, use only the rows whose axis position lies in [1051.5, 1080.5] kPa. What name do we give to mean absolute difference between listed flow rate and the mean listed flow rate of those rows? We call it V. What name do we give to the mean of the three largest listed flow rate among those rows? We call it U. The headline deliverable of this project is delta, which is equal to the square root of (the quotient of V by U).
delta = 0.191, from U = 1.56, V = 0.057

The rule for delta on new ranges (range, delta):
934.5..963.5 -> 0.194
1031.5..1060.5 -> 0.186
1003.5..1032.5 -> 0.238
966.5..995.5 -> 0.205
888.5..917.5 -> 0.167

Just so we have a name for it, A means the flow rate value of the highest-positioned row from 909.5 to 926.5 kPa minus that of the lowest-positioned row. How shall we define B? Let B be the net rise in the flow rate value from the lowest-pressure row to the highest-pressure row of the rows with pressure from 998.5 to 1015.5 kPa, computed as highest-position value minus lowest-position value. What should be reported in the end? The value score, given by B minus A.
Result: 0.04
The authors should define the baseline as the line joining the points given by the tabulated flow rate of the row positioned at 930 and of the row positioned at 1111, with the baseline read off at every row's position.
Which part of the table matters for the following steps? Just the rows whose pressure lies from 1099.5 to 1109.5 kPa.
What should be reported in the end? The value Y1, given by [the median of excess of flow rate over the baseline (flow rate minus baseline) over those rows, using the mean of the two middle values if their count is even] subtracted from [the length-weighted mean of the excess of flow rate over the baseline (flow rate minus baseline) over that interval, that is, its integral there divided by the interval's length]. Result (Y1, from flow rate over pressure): -0.014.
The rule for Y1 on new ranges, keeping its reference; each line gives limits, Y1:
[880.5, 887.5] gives -0.009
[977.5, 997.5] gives -0.009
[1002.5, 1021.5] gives 0.002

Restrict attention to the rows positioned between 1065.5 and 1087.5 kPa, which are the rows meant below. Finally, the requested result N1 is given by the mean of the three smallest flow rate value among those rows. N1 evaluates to 1.4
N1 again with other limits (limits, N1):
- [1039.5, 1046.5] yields 1.3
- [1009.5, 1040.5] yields 1.1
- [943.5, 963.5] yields 1.0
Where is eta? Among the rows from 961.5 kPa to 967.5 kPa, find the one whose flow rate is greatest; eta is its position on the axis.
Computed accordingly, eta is 965 kPa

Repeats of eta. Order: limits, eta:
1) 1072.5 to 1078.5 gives 1075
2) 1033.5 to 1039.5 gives 1037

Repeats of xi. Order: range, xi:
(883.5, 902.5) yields 0.1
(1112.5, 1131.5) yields 1.0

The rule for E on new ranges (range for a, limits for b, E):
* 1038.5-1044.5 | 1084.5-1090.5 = 7.3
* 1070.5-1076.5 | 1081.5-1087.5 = 7.5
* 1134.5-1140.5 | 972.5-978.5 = 7.4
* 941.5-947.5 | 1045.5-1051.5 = 6.9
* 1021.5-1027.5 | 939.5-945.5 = 7.1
